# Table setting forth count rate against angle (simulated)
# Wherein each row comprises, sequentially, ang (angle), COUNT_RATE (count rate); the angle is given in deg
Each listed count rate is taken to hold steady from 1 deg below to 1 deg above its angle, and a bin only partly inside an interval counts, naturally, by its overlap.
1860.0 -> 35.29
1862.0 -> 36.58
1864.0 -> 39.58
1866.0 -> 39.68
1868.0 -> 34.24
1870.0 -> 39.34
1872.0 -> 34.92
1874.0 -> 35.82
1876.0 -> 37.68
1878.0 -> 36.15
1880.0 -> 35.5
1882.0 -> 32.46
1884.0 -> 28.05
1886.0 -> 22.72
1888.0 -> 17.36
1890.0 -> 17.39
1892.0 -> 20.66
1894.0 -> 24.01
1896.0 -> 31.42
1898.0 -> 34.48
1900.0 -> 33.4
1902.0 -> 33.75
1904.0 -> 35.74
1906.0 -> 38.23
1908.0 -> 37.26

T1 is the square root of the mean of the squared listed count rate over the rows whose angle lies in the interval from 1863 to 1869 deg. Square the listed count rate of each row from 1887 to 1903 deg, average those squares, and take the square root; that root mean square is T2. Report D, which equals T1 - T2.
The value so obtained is 10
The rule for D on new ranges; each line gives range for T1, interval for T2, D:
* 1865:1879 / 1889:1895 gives 16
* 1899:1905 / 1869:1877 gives -3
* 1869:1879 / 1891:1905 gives 6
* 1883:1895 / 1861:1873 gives -15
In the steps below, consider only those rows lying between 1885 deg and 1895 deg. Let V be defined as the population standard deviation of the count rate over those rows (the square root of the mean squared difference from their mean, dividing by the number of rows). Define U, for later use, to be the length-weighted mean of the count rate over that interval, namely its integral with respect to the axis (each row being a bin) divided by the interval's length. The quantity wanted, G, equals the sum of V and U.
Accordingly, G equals 23.1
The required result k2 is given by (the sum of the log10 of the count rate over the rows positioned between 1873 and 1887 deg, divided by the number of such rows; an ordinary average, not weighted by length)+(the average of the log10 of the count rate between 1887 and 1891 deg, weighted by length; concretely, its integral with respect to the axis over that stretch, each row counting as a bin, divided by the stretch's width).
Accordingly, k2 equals 2.75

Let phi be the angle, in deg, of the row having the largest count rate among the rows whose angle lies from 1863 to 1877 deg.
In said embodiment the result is 1866.0 deg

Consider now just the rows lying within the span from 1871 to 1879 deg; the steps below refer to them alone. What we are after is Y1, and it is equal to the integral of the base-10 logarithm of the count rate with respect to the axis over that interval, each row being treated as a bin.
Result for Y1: 12.5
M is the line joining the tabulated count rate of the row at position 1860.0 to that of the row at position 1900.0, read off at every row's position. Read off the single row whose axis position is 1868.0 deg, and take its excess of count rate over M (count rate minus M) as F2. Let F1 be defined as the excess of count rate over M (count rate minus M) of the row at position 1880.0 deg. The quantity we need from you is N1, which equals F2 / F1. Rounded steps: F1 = 1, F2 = -0.7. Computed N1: -0.6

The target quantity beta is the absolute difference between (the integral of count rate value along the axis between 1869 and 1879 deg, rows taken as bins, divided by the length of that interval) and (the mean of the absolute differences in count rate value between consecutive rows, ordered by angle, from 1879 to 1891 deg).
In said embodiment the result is 33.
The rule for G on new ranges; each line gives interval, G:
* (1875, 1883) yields 37.3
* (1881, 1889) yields 30.8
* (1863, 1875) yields 39.6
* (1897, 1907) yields 36.9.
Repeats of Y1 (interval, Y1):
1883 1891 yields 10.6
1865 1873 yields 12.5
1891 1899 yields 11.5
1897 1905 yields 12.3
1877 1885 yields 12.1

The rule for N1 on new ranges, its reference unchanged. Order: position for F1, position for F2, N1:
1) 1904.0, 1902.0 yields 0.2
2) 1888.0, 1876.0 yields -0.2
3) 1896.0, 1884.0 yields 2.8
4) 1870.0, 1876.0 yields 0.7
